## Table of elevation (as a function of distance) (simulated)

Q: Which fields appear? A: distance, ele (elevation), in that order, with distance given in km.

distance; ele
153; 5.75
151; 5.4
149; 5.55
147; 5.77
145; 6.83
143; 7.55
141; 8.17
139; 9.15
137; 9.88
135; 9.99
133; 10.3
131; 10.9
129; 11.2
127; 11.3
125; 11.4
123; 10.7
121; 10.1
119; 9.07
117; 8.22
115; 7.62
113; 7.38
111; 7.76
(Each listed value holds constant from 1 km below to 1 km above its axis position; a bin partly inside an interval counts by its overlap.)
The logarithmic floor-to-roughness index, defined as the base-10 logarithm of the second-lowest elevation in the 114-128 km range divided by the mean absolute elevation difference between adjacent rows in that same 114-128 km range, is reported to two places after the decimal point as 1.10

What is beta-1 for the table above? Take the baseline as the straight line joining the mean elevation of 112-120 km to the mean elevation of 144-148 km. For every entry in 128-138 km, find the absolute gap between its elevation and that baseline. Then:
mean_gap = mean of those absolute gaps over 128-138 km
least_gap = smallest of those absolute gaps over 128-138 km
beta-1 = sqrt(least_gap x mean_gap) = 3.2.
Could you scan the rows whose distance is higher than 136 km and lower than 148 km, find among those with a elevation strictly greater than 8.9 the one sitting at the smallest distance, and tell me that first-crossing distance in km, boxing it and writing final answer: 137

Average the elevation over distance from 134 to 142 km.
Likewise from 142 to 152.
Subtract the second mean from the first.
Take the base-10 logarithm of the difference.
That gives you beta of 0.5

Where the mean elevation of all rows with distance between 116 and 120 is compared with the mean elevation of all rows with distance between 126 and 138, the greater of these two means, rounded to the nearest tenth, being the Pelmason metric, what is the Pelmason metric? 10.6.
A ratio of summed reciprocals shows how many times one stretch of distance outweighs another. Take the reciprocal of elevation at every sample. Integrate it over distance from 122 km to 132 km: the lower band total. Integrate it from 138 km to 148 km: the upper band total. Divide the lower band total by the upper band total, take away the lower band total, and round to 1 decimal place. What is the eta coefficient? -0.2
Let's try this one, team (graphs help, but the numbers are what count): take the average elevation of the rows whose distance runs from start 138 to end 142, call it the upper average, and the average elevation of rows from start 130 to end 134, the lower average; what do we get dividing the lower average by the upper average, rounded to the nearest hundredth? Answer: 1.22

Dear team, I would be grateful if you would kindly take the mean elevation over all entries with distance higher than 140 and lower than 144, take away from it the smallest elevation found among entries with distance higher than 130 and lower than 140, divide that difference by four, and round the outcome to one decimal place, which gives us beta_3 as -0.3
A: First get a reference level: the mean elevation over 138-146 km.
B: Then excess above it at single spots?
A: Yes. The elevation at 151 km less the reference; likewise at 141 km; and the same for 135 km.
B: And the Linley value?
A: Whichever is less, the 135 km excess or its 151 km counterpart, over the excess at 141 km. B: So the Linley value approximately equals -10.3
